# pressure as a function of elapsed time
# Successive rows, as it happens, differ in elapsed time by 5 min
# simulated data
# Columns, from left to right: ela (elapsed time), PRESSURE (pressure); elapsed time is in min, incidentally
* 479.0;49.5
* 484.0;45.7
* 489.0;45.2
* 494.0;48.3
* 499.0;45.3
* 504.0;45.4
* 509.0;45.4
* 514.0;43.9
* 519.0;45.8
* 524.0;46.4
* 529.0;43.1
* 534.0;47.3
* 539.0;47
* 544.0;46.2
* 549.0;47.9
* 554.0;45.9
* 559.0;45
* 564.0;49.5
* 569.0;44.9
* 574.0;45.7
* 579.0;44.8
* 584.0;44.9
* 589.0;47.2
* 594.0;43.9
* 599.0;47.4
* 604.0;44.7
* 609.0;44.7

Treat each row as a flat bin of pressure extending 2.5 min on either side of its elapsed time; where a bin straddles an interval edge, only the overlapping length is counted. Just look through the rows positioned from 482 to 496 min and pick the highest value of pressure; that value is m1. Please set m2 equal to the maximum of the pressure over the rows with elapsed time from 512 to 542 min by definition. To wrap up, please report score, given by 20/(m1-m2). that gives 20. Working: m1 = 48.3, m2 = 47.3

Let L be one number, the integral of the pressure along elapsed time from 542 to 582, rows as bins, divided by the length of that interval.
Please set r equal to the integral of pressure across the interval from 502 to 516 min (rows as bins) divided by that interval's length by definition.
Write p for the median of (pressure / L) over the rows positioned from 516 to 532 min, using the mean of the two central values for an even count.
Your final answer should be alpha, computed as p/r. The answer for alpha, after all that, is 0.0221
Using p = 0.991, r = 44.9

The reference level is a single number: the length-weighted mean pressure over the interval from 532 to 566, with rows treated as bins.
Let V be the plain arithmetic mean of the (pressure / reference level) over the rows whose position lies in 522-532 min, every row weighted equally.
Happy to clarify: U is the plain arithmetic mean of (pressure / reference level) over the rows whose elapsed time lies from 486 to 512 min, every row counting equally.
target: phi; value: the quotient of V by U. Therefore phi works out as 0.97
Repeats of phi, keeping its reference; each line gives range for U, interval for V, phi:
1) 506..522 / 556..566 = 1.05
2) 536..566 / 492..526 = 0.98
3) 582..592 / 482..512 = 1.00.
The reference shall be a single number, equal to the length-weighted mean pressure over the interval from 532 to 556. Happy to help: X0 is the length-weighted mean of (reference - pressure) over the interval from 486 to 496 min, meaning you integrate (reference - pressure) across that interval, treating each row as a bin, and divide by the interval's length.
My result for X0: 0.25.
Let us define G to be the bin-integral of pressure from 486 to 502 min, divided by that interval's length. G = 46.2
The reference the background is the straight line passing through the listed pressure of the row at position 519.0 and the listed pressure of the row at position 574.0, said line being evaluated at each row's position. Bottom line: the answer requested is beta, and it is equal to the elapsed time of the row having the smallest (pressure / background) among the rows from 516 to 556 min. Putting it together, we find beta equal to 529.0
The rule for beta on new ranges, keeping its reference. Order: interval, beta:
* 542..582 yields 579.0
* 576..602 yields 594.0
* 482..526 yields 514.0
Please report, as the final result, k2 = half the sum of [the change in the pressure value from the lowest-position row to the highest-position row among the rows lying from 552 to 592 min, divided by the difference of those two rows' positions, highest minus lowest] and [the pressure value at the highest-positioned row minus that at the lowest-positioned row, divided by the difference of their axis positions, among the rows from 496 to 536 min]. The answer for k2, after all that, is 0.05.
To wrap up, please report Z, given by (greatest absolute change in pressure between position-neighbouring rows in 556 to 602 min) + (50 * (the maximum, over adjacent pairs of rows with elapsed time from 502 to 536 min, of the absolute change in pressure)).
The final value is 215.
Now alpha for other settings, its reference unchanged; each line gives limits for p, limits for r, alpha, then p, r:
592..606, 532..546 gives 0.0206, 0.967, 46.8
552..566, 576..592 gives 0.0218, 0.993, 45.6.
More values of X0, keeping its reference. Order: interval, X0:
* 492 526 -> 1.13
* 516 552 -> 0.67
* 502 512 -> 1.55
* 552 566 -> 0.14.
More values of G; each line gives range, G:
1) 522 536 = 45.5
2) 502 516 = 44.9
